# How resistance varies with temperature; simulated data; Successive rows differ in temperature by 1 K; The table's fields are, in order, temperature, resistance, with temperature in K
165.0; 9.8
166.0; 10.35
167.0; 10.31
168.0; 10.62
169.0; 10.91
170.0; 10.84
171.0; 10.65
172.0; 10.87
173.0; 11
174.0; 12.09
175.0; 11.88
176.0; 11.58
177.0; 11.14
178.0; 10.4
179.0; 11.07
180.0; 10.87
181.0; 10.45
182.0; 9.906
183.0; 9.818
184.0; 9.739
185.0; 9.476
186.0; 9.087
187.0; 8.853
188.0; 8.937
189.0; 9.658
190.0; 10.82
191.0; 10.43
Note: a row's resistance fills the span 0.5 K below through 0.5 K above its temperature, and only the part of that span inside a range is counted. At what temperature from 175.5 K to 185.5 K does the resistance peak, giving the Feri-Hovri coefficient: 176.0 K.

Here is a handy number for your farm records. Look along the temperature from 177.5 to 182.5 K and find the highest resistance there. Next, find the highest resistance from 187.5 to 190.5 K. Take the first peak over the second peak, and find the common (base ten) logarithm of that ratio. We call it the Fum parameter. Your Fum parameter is 0.01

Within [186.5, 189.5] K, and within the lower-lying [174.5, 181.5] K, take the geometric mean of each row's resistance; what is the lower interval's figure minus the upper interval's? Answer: 1.90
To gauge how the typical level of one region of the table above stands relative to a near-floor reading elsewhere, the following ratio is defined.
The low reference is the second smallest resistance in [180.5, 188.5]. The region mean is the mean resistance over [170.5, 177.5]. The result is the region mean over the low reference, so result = 1.27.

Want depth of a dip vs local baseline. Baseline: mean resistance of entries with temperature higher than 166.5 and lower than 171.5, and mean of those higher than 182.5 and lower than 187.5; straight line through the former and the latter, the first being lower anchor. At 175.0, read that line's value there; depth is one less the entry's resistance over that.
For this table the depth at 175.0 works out -0.17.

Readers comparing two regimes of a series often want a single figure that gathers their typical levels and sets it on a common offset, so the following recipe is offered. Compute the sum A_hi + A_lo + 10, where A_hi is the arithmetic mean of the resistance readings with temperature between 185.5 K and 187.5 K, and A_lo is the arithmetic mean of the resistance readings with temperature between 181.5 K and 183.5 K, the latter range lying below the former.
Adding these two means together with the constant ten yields 28.8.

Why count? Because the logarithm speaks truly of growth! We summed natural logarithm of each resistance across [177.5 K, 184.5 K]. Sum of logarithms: 16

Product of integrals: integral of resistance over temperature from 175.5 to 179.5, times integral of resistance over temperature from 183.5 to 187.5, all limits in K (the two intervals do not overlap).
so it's 1642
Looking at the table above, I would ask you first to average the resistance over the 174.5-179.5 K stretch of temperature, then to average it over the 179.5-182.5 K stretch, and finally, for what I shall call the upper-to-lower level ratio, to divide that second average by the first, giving 0.93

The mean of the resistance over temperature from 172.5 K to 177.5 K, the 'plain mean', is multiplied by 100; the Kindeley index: 1154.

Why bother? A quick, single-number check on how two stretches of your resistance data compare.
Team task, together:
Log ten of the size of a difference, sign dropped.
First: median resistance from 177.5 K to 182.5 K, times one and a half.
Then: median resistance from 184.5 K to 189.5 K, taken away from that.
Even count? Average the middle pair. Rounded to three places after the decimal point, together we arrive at 0.819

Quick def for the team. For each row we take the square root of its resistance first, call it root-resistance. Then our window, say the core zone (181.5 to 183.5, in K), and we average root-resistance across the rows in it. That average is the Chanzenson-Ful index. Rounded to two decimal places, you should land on 3.14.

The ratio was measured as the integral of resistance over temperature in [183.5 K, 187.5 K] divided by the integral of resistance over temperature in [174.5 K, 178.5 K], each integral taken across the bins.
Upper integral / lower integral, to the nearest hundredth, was 0.83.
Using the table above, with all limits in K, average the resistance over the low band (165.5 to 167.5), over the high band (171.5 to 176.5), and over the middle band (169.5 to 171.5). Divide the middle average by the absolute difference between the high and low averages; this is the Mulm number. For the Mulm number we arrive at 9.3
